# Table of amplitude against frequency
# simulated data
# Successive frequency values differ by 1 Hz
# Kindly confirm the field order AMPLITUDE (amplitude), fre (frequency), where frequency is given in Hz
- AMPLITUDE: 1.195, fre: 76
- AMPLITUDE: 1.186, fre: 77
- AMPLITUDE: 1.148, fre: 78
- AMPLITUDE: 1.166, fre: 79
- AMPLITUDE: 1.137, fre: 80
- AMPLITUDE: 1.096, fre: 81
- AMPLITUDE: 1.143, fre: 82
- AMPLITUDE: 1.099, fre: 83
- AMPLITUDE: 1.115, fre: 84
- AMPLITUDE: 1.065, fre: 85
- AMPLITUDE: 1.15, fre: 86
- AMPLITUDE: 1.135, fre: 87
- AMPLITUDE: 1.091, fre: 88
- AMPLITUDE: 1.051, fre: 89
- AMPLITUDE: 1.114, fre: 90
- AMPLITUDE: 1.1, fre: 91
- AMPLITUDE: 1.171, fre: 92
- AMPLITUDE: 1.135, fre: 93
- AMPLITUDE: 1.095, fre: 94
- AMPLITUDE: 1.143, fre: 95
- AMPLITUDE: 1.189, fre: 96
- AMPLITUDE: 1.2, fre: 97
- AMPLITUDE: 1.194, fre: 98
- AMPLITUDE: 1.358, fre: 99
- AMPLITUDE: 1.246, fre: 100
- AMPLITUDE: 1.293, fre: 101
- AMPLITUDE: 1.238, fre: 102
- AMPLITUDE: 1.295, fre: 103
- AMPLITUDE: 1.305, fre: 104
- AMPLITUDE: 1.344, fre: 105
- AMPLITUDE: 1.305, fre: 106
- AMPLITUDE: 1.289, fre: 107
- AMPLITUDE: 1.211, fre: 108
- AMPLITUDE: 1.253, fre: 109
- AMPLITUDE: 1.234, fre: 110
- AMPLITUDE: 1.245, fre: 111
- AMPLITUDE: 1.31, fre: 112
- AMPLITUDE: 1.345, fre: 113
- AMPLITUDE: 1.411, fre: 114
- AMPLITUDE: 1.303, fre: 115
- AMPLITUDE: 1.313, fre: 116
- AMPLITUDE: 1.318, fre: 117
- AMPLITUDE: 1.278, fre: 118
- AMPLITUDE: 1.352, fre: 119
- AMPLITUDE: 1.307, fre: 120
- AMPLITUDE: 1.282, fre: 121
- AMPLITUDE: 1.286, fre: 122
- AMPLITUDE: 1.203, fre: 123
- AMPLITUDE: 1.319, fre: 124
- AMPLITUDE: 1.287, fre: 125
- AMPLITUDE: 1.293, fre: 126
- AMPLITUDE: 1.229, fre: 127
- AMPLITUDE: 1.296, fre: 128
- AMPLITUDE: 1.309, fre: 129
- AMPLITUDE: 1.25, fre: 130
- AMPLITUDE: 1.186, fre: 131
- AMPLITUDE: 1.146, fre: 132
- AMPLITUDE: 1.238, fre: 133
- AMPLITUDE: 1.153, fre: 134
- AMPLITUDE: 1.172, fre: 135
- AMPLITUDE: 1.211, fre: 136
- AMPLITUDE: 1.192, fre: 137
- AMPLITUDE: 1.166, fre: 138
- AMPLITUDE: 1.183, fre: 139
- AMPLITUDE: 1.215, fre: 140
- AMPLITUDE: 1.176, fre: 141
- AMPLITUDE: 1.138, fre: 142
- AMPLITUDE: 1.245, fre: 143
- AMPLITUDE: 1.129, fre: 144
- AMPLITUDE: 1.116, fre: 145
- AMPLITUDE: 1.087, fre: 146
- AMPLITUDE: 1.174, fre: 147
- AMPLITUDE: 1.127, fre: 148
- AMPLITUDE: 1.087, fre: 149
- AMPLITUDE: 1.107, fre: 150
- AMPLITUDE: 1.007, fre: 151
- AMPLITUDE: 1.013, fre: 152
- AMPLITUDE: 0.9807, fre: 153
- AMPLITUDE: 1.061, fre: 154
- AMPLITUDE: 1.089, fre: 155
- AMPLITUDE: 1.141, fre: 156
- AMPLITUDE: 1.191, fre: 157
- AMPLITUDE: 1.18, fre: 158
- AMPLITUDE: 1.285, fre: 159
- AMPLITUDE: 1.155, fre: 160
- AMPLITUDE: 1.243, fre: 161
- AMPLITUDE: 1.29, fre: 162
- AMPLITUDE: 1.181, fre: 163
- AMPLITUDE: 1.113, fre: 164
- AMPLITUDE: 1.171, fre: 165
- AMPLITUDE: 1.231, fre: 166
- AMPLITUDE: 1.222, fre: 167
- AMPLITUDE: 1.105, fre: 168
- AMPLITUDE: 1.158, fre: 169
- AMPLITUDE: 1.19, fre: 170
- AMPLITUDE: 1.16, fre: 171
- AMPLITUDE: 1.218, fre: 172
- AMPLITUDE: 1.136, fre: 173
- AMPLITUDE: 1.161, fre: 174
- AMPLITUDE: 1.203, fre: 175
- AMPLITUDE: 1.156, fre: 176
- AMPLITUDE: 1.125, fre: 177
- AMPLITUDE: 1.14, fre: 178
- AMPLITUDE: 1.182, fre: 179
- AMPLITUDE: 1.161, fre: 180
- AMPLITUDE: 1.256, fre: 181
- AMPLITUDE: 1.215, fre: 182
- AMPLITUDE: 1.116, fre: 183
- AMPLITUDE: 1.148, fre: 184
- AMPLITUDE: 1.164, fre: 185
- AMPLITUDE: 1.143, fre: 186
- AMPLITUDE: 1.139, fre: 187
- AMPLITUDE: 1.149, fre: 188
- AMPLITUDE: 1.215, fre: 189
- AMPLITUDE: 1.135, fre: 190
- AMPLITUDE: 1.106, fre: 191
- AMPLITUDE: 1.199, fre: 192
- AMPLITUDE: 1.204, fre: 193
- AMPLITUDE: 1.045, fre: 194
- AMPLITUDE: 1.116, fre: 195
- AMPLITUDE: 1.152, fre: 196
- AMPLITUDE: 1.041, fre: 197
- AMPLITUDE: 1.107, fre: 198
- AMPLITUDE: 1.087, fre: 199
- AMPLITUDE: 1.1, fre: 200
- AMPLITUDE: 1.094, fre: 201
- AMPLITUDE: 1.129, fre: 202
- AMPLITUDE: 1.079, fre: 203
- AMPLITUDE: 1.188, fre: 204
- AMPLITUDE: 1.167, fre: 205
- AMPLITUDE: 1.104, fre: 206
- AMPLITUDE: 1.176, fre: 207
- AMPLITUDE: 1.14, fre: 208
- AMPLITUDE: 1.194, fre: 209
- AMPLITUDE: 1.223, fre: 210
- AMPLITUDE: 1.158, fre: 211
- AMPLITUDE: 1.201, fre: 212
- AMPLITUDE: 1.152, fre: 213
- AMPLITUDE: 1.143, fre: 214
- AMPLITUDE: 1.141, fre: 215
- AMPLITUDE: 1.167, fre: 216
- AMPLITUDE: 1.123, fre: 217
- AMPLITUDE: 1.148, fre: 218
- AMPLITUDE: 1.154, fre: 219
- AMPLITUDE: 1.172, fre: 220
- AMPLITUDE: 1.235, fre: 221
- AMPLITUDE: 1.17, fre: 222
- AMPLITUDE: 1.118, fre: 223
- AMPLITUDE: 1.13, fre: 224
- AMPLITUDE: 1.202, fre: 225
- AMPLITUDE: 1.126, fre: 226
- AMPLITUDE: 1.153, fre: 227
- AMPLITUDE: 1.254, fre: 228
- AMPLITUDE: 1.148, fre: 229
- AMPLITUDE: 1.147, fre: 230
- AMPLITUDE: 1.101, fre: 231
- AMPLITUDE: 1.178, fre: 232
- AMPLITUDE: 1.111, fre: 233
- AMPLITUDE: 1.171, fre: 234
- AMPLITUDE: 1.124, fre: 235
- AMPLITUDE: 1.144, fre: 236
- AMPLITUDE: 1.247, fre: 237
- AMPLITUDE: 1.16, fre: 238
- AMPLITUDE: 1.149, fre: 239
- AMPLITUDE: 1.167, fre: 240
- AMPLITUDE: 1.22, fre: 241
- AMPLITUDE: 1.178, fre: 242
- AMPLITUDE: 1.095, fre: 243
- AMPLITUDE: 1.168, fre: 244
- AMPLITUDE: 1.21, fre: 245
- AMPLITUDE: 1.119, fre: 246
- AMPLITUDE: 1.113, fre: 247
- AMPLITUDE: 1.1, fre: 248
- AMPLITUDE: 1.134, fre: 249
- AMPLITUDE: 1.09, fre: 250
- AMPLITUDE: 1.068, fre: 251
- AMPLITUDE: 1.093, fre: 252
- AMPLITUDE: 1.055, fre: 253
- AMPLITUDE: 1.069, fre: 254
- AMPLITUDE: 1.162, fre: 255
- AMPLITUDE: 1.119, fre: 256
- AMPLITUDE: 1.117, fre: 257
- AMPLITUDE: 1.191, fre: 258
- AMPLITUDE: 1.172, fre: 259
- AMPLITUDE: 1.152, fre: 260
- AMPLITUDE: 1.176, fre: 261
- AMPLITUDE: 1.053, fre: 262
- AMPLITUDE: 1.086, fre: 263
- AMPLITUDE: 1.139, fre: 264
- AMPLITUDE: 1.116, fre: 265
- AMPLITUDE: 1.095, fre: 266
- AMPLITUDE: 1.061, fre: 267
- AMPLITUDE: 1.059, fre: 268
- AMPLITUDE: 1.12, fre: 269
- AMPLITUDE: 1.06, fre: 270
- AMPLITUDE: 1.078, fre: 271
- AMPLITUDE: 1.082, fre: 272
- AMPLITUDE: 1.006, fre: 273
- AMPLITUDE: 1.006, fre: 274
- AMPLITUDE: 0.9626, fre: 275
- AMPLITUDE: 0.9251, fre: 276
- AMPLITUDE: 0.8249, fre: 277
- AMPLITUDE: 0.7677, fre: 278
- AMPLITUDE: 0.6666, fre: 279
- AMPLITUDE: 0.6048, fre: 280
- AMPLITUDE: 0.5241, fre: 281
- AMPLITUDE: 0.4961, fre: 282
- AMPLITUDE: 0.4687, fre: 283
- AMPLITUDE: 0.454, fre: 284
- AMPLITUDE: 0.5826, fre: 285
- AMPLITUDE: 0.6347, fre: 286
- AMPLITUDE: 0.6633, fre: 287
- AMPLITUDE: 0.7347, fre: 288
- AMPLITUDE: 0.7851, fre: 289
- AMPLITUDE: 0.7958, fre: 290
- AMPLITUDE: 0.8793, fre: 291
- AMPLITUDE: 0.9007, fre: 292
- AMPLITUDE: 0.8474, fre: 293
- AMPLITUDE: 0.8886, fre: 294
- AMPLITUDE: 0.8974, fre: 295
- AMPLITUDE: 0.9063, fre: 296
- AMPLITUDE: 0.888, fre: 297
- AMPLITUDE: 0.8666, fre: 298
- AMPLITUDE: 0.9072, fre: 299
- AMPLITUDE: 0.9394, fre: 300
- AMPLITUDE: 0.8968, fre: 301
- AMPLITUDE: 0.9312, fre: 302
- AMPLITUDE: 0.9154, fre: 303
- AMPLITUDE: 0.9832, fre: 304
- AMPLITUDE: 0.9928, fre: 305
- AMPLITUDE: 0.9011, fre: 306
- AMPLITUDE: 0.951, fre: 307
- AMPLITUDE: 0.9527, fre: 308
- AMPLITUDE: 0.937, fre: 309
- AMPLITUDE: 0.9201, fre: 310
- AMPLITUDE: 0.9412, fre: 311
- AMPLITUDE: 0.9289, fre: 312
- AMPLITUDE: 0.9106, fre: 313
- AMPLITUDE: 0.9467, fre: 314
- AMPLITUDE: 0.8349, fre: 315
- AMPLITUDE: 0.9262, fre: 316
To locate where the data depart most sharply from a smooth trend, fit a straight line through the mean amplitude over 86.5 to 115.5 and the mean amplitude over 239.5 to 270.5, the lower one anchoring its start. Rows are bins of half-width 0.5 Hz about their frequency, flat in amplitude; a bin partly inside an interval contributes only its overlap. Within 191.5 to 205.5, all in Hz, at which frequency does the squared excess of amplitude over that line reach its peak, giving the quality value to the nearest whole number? 197 Hz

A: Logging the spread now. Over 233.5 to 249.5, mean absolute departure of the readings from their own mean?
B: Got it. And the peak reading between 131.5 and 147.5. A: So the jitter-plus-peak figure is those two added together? 1.28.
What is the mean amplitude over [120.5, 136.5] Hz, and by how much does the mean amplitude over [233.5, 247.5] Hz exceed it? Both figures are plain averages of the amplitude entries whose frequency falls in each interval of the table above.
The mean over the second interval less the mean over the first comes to -0.079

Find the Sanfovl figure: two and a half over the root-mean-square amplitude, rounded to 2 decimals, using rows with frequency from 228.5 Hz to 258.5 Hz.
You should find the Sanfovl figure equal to 2.19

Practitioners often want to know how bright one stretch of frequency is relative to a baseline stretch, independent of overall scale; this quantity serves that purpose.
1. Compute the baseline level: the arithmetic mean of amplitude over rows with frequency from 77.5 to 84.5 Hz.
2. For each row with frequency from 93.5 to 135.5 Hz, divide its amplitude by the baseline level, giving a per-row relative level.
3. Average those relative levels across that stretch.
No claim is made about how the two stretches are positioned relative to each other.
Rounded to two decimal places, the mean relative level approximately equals 1.12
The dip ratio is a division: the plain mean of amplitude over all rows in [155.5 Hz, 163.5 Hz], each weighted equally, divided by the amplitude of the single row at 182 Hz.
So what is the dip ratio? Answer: 0.99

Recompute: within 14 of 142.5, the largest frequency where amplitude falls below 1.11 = 155 Hz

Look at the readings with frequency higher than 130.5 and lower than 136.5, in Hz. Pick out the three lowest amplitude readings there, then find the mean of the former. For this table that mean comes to 1.16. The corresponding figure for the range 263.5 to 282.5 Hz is 0.54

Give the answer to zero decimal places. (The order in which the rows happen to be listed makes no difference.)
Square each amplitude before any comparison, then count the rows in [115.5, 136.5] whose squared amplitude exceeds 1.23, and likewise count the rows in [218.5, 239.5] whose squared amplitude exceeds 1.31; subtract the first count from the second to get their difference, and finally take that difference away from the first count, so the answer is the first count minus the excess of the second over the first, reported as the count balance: 28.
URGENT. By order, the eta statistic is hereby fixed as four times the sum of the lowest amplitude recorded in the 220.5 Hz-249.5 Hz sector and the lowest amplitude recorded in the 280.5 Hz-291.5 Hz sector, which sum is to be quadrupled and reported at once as 6.2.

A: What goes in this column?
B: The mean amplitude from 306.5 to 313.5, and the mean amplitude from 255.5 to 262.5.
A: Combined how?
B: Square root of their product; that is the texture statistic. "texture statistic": 1.03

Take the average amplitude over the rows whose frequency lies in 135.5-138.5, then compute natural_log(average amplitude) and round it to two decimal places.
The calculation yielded 0.17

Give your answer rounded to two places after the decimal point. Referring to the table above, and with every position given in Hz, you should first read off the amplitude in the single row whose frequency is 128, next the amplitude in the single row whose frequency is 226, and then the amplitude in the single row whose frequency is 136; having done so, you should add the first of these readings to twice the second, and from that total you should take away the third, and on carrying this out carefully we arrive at 2.34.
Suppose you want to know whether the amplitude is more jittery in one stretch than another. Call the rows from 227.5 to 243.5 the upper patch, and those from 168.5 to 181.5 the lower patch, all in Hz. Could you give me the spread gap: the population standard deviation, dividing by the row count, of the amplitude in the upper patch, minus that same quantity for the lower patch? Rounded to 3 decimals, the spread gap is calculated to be 0.010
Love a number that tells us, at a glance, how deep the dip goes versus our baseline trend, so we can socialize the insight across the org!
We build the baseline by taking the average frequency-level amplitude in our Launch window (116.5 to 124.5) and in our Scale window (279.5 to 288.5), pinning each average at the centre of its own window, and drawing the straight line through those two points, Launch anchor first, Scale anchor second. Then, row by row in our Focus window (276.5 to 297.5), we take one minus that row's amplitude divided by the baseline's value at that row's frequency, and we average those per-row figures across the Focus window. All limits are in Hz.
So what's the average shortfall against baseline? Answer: -0.3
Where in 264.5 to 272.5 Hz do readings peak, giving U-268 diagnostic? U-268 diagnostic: 269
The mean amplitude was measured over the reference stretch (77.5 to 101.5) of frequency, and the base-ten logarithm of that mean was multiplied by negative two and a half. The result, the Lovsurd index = -0.153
